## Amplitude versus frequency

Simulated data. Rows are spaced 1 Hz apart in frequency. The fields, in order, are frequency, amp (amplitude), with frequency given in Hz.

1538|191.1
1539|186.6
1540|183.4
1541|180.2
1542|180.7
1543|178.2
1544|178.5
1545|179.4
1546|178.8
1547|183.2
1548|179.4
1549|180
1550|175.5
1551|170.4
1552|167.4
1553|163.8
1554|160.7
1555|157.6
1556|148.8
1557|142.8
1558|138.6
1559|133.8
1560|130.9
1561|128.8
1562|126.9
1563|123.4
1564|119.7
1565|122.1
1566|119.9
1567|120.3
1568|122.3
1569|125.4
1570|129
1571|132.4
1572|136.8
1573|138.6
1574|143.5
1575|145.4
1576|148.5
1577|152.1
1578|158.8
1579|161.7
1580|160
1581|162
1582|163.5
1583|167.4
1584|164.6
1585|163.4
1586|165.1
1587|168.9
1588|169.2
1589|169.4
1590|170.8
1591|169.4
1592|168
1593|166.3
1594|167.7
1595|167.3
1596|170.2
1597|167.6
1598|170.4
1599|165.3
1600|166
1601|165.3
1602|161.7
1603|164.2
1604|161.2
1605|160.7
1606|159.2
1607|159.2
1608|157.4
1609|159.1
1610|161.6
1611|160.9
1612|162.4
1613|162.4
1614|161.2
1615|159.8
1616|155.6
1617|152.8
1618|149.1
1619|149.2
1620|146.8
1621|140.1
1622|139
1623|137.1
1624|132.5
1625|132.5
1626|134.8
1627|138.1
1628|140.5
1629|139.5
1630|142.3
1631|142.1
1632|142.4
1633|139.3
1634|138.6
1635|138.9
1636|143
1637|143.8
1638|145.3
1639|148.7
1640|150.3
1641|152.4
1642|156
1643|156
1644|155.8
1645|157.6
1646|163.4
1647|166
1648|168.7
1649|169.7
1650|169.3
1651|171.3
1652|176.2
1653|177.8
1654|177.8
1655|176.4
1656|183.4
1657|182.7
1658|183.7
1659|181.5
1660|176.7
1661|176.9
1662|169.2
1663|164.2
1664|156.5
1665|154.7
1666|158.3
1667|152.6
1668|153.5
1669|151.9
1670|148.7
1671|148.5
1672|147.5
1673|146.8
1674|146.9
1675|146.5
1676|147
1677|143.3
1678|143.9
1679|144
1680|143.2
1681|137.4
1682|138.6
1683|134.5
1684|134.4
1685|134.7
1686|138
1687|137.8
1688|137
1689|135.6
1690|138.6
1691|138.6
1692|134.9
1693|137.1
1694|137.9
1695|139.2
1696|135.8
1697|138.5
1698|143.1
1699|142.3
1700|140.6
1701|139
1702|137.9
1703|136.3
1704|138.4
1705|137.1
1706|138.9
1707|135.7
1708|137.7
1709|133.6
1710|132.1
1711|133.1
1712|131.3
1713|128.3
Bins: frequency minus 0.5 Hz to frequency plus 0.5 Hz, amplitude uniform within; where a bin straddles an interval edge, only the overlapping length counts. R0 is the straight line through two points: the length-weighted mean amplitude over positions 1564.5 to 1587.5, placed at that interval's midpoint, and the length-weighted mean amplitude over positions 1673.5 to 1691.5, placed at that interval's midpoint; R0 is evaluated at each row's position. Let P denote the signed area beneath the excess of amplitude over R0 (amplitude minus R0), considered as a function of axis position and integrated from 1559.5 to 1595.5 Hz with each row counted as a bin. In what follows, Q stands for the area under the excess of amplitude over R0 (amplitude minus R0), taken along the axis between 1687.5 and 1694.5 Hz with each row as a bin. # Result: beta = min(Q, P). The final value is -17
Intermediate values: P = 75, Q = -17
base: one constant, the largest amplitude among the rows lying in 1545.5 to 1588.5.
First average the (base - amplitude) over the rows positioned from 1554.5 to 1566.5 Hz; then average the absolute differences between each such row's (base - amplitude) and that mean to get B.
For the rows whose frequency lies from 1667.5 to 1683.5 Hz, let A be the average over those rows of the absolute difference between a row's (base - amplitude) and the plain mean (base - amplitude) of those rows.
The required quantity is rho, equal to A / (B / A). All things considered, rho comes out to 2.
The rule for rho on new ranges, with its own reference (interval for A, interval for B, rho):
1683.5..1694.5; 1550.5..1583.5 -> 0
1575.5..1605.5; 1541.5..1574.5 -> 1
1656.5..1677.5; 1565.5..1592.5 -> 9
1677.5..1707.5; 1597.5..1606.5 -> 2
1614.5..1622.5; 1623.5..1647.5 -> 4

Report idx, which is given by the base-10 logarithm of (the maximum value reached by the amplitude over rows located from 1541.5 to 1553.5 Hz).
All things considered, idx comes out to 2.26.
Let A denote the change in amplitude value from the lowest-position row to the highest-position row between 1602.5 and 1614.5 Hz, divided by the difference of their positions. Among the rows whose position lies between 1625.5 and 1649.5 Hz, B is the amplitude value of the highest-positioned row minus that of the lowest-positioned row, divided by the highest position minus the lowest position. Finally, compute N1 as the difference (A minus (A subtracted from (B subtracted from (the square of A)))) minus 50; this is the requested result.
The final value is -49.1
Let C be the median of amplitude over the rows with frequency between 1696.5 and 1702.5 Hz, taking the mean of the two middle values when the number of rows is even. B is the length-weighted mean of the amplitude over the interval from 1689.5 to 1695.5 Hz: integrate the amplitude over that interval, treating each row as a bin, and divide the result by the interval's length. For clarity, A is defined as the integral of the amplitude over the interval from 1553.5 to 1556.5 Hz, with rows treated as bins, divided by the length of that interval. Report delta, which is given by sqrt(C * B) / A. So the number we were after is 0.89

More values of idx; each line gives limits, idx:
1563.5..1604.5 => 2.23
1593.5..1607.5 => 2.23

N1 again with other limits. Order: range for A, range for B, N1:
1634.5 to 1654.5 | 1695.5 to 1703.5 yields -50.0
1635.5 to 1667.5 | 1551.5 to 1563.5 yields -53.5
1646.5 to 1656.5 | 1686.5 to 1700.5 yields -49.7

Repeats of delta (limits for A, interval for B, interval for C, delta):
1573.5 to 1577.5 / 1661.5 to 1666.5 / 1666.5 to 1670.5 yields 1.06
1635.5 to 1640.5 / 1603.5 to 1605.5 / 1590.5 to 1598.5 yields 1.12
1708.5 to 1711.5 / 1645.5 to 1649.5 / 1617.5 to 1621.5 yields 1.18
